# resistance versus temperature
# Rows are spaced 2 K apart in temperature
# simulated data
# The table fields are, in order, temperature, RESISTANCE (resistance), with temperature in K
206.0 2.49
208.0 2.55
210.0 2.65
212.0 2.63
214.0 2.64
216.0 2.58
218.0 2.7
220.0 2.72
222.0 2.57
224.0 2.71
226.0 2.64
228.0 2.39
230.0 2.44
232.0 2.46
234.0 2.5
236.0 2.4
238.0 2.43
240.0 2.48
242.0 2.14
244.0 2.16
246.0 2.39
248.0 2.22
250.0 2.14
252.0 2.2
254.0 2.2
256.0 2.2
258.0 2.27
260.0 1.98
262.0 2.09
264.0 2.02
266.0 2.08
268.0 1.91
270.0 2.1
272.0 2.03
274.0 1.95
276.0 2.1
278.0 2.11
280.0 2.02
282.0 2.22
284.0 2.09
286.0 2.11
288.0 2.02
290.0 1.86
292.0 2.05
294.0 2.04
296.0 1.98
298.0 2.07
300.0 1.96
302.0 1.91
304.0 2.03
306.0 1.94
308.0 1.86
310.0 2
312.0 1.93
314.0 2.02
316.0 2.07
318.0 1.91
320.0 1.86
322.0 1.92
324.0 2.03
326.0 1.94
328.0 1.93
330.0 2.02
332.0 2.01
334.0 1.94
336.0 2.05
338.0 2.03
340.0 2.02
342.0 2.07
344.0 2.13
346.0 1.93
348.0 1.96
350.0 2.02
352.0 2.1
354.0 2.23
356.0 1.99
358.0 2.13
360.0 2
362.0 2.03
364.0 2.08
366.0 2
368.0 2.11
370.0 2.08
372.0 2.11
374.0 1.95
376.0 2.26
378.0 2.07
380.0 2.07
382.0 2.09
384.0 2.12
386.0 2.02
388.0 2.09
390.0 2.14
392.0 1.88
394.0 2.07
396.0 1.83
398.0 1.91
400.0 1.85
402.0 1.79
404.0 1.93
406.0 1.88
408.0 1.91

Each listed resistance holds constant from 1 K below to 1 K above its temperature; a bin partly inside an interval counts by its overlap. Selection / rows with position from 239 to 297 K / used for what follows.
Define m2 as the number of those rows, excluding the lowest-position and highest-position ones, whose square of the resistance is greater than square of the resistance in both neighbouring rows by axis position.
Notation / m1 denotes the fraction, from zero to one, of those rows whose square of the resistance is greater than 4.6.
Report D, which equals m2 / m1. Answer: 29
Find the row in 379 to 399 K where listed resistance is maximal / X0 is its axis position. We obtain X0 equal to 390.0 K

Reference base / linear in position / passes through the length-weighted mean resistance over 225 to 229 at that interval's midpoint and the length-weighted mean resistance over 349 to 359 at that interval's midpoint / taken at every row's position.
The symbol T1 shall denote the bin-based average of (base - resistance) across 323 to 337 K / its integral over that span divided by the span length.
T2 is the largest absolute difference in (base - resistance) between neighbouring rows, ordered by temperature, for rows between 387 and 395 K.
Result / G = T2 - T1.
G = 0.07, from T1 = 0.18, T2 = 0.25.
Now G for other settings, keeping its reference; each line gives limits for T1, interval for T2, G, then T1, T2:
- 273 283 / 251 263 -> 0.02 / 0.27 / 0.28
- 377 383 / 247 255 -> 0.14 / -0.07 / 0.07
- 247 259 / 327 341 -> -0.11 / 0.22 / 0.12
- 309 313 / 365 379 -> 0.05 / 0.27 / 0.32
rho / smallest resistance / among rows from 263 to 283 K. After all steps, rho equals 1.91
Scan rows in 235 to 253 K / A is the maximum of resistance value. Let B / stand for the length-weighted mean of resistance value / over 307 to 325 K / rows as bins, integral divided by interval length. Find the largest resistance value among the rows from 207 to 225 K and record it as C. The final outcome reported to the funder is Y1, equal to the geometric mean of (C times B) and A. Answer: 3.63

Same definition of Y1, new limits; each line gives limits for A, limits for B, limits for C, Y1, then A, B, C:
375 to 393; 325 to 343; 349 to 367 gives 3.18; 2.26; 2.00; 2.23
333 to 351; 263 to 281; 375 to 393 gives 3.13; 2.13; 2.04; 2.26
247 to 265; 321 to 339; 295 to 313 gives 3.05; 2.27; 1.99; 2.07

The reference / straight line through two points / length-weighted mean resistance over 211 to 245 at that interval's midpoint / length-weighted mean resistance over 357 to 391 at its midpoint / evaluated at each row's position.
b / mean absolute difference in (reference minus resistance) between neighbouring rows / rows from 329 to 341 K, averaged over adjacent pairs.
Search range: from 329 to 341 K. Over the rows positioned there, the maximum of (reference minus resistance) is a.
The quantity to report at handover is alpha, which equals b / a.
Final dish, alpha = 0.16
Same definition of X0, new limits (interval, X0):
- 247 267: 258.0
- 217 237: 220.0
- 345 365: 354.0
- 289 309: 298.0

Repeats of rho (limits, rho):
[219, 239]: 2.39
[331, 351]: 1.93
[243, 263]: 1.98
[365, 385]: 1.95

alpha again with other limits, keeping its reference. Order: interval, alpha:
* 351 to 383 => 0.78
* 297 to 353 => 0.19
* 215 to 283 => 0.22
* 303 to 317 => 0.21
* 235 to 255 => 0.34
